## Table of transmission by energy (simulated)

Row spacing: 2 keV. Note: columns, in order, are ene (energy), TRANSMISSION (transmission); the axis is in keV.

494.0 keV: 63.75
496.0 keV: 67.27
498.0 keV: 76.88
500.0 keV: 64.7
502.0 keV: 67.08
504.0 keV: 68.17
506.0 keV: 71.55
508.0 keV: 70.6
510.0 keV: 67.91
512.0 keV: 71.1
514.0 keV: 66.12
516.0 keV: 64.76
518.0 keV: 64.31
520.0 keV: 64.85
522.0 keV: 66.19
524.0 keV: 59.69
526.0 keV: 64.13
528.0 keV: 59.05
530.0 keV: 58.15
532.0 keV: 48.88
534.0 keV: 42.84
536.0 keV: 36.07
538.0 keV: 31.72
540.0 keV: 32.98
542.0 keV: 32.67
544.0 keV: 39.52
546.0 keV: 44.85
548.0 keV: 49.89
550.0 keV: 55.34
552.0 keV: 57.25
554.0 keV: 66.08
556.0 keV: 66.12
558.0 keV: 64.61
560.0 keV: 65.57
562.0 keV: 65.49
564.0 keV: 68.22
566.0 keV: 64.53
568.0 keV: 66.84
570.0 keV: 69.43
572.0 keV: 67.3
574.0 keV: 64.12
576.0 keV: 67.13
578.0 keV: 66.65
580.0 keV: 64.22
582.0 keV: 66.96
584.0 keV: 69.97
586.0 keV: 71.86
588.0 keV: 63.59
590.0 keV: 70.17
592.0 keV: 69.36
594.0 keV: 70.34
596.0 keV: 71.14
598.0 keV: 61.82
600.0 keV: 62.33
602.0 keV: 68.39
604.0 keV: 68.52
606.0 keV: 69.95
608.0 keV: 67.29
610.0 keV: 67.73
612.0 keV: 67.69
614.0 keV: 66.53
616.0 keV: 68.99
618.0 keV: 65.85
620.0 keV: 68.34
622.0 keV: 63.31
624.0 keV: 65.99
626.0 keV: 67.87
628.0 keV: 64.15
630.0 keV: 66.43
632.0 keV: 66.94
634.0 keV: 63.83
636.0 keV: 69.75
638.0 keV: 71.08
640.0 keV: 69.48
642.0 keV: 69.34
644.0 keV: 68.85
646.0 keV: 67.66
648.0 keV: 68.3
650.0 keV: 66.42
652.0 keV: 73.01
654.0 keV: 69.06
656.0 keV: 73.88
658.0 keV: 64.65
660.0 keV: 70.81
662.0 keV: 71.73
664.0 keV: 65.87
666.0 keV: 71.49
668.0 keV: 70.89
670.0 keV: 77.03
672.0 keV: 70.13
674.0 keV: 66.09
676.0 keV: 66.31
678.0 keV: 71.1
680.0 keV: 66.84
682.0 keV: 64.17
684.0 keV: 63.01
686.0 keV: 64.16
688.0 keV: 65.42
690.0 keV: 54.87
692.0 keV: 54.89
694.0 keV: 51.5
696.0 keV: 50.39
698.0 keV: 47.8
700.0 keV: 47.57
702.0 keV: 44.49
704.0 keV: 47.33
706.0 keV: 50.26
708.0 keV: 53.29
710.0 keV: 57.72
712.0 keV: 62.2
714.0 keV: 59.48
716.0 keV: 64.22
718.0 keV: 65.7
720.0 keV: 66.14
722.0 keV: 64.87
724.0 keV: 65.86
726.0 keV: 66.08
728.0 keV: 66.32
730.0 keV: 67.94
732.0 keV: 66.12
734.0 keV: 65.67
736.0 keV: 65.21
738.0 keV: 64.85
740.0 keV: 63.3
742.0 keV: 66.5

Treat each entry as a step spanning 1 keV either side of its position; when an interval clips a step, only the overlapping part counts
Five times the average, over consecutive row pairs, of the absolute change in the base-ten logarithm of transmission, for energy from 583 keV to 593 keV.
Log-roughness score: 0.14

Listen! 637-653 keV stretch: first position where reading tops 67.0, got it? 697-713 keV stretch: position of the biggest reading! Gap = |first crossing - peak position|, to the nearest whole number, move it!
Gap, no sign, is 74 keV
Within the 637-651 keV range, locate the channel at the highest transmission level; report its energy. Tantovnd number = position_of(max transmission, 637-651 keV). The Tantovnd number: 638.0 keV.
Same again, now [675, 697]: 678.0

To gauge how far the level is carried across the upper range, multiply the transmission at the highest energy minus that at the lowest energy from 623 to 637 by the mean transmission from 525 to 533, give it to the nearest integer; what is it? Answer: 216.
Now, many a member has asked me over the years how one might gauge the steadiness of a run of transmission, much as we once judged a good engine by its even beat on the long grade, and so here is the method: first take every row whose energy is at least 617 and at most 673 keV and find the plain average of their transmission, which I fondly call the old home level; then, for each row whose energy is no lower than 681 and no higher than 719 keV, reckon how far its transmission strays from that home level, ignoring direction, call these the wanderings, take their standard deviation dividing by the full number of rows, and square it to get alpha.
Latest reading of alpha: 49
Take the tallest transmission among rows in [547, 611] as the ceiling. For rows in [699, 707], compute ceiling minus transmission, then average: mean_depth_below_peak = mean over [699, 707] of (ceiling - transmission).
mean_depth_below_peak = 24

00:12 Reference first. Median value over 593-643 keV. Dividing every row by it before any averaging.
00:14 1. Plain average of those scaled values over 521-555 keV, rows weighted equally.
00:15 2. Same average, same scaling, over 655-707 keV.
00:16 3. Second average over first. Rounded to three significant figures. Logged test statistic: 1.25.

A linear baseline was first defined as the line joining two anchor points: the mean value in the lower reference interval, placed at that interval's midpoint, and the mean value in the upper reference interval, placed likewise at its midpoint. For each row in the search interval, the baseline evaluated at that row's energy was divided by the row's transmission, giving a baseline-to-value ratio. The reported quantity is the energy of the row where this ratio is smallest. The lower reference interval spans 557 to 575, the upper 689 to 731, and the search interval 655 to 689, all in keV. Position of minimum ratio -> 670.0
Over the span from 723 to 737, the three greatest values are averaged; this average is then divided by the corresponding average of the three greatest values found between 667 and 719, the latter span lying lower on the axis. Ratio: 0.91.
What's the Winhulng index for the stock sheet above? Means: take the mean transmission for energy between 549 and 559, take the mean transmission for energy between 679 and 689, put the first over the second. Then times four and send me 3.82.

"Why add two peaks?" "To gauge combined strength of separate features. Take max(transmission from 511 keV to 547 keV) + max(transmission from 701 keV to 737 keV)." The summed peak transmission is 139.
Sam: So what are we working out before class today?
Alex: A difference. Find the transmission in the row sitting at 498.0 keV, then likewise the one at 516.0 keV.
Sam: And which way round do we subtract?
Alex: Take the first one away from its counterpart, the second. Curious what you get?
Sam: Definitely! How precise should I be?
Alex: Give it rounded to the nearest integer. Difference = -12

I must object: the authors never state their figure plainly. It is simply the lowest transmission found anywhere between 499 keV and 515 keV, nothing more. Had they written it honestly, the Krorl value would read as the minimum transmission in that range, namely 64.7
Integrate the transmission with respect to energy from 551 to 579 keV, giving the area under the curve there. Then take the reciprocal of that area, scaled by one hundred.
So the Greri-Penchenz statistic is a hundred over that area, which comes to 0.05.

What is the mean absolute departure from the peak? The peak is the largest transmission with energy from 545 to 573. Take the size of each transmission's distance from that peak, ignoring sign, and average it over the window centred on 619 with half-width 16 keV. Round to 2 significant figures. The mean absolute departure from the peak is 2.7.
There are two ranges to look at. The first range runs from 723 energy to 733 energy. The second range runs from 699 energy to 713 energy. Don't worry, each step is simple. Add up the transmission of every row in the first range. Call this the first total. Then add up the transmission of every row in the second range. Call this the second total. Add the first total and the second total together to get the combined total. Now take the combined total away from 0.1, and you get -695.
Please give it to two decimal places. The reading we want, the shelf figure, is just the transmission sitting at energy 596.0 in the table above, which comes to 71.14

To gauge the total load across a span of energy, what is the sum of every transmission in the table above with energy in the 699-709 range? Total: 243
